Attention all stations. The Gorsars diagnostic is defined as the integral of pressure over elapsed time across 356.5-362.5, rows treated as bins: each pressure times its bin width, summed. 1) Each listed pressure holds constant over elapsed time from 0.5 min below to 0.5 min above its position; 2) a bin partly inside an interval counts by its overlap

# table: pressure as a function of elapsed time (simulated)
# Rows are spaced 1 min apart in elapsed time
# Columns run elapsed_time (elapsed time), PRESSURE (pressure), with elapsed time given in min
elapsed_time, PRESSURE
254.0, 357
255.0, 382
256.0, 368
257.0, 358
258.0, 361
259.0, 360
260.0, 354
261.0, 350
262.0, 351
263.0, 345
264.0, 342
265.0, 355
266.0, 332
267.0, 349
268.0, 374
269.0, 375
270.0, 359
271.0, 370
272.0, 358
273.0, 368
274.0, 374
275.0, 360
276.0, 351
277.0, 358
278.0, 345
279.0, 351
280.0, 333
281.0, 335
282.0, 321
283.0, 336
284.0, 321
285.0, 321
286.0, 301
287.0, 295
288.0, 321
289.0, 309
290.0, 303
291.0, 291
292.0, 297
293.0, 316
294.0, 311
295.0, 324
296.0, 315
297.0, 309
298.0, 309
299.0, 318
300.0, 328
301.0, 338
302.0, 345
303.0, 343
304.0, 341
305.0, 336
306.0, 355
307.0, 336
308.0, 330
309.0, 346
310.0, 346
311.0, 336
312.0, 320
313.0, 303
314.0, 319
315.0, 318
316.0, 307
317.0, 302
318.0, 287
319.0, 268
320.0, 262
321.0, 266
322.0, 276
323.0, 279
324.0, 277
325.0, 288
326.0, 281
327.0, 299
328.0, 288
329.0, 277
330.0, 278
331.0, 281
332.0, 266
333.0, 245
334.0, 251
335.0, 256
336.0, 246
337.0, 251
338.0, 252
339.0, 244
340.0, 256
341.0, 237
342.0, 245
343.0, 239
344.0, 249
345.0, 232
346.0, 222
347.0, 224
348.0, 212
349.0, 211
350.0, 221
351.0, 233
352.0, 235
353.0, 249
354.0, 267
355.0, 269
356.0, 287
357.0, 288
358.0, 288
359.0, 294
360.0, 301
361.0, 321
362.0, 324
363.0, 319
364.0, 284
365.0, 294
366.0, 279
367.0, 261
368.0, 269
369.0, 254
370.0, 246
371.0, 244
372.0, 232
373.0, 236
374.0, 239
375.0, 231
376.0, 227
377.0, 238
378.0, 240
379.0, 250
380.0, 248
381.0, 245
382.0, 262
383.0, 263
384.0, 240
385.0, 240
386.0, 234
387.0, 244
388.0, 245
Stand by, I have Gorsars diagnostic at 1816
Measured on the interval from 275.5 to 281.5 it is 2073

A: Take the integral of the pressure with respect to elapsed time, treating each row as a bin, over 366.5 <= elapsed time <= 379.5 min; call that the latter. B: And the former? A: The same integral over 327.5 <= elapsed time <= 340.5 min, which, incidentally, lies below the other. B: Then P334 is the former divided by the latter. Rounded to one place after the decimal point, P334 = 1.1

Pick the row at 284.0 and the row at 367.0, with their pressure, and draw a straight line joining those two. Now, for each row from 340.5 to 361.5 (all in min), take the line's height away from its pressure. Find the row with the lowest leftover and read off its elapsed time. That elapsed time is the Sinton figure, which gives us 349.0 min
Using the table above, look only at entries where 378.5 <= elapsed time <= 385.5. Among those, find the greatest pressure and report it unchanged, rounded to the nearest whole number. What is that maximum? 263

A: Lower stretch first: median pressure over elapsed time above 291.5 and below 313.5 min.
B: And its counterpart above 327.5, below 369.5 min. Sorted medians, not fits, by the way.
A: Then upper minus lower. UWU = -73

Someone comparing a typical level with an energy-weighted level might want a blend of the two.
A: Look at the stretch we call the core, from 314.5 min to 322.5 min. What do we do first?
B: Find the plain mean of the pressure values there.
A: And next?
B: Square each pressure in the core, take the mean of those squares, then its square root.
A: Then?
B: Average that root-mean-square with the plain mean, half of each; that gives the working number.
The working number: 286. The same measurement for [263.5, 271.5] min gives 357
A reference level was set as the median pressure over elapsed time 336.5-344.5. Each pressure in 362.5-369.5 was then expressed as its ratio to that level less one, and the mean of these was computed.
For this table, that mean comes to 0.13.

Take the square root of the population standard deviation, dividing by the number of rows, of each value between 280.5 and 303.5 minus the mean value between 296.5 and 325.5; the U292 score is 3.9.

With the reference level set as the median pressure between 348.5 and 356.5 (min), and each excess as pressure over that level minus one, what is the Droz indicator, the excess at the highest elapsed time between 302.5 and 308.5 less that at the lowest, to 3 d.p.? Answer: -0.054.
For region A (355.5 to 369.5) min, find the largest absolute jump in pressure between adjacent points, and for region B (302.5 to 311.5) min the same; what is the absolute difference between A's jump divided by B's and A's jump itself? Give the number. 33.2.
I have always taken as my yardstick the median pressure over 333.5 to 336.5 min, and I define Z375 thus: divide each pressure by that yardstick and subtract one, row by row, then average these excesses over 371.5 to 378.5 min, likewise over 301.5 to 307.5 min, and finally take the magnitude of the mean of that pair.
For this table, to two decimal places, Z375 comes 0.15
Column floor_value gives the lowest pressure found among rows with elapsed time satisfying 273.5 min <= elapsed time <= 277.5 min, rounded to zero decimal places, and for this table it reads 351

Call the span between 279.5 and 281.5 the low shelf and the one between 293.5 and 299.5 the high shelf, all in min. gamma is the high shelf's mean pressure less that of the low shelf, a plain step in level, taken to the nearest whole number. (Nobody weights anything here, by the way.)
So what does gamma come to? -20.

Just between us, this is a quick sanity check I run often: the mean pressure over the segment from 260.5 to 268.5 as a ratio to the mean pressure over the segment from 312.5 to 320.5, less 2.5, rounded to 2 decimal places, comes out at -1.32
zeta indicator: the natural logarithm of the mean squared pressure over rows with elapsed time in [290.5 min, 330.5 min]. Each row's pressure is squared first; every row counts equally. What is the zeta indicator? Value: 11.5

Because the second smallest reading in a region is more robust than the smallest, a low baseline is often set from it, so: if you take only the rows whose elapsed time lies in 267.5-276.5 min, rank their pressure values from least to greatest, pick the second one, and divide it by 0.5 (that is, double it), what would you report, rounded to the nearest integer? 716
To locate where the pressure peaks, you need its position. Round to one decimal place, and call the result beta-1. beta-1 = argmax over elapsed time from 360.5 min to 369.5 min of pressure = 362.0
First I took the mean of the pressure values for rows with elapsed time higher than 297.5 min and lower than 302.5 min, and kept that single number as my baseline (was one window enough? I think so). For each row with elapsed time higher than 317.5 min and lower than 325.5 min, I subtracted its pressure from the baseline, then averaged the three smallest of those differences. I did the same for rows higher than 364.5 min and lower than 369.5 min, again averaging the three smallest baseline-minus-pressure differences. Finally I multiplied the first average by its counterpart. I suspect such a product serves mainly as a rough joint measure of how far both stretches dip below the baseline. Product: 2015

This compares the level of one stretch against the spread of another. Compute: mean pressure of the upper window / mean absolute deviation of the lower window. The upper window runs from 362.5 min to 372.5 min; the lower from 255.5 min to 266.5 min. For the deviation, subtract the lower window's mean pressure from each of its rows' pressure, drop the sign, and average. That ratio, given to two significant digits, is 35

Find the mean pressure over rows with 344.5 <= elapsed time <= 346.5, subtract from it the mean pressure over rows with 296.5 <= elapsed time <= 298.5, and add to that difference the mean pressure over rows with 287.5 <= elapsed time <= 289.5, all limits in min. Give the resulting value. 233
